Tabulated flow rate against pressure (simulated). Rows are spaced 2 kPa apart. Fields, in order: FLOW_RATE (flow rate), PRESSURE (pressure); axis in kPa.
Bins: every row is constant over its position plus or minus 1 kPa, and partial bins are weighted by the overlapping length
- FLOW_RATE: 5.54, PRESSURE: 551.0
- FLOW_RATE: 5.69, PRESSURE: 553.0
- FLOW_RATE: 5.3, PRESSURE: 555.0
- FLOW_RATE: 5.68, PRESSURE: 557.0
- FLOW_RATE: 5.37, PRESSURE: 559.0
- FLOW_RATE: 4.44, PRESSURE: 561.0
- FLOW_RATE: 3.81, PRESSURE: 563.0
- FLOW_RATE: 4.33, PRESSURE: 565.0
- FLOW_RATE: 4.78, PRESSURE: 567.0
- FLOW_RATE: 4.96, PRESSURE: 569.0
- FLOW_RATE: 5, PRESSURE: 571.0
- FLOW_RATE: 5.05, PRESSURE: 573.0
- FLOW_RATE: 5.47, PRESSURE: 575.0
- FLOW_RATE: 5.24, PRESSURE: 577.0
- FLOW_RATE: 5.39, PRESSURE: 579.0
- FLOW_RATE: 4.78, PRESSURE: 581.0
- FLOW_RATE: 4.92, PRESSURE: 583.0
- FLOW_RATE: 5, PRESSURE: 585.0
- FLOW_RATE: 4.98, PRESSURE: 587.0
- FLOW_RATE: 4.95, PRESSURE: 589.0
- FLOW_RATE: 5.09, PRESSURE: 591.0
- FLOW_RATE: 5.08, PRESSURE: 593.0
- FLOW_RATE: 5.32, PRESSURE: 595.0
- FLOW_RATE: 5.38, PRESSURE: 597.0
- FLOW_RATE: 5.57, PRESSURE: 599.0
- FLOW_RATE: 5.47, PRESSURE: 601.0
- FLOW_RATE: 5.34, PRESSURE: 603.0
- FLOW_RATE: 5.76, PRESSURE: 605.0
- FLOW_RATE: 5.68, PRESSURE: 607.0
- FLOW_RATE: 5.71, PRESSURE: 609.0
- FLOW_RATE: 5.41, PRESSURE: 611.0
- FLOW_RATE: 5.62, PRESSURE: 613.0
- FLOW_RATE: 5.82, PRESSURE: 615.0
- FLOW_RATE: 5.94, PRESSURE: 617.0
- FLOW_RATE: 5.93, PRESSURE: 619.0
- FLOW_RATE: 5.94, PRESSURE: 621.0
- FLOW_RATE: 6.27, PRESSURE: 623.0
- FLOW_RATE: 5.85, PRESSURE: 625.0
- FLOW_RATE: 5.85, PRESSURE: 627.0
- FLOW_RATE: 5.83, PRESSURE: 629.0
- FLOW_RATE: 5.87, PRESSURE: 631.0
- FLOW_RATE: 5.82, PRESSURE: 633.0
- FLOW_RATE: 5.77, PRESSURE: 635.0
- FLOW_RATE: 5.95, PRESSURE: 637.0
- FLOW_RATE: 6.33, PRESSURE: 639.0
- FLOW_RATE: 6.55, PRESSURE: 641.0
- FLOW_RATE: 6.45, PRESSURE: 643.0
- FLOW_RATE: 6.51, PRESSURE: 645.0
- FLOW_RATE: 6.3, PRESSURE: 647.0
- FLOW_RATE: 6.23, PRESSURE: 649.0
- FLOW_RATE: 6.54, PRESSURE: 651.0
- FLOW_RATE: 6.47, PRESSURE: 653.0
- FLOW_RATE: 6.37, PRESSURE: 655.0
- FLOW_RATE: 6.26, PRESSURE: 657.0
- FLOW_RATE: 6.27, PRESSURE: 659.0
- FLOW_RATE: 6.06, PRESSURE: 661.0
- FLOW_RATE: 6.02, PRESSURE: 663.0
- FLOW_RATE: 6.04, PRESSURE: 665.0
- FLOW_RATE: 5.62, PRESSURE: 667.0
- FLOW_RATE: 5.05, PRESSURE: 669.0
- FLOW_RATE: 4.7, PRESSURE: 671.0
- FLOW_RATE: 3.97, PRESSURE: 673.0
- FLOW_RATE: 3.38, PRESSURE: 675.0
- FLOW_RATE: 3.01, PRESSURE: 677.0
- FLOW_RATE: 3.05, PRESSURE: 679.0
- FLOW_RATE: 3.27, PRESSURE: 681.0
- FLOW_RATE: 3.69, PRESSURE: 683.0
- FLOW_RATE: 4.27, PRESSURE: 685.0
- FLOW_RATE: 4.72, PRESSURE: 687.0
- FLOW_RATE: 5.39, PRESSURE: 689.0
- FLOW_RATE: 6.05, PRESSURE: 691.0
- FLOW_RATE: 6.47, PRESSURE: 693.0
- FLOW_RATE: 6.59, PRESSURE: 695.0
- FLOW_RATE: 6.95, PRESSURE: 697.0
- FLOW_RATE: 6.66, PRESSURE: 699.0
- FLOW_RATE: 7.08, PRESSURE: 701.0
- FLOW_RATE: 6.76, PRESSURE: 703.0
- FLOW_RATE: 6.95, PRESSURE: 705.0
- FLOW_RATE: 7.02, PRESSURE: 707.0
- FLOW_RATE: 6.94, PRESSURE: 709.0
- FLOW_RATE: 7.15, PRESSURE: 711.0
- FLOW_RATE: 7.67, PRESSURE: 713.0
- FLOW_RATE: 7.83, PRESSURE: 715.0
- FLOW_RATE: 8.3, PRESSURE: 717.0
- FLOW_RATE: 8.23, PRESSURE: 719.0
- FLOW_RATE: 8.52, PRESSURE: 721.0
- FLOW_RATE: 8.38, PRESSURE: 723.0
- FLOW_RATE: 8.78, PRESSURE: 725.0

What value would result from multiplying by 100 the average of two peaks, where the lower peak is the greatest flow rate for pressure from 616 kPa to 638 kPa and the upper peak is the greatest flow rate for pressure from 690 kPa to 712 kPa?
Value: 671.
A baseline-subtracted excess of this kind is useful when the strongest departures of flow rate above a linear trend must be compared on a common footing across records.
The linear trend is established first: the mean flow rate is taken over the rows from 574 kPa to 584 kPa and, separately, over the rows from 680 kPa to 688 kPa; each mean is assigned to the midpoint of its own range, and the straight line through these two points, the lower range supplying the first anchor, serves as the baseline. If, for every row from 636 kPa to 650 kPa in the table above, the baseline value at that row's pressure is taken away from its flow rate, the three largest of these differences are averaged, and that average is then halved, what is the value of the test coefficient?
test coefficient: 1.03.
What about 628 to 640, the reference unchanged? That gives 0.76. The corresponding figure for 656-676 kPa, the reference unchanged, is 0.97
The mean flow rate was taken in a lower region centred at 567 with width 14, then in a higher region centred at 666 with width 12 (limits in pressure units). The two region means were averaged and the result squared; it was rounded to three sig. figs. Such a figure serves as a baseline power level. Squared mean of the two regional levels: 26.0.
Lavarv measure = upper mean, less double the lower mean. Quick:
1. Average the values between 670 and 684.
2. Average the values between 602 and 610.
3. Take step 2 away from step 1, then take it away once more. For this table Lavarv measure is -7.7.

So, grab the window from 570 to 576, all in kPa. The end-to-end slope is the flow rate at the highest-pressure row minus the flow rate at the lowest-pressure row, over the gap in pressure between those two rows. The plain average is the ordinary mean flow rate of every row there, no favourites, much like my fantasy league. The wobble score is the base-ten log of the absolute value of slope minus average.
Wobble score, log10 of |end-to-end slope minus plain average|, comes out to 0.70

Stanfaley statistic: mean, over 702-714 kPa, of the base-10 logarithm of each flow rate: 0.85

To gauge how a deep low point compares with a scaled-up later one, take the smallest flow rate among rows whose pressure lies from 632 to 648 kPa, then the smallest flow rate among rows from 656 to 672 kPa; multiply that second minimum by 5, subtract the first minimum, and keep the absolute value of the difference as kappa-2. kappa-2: 18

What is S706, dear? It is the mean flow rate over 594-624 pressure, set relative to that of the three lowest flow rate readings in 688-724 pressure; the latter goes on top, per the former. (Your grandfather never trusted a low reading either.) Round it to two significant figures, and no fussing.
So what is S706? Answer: 1.1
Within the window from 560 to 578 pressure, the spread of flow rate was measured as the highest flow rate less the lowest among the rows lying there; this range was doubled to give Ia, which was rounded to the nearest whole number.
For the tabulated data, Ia 3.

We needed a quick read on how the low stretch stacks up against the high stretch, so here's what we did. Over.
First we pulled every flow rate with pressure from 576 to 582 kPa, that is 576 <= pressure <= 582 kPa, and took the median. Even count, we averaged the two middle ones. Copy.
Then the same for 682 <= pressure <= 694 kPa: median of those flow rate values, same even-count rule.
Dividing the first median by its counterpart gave 1.04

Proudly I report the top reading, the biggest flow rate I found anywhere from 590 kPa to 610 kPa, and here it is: 5.76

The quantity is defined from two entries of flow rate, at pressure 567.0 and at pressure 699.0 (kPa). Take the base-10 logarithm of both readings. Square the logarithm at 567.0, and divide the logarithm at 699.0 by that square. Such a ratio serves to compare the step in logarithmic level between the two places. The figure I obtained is 1.78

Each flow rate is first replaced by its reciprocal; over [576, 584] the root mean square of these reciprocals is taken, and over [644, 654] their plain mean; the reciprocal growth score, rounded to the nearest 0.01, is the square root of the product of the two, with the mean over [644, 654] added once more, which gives 0.33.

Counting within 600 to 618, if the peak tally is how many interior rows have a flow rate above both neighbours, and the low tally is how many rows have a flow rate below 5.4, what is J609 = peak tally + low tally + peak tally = 5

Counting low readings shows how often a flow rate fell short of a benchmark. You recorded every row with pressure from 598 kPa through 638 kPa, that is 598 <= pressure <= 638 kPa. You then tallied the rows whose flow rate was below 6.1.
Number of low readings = 19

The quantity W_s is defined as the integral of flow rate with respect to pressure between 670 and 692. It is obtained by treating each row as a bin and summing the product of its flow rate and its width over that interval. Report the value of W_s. 91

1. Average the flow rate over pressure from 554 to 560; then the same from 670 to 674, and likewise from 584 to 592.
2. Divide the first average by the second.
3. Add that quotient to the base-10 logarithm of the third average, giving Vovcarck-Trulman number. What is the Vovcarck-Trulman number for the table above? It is 1.96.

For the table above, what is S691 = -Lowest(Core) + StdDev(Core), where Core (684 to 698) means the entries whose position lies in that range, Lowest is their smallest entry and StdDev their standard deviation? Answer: -3.3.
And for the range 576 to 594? -4.6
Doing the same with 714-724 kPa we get -7.6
